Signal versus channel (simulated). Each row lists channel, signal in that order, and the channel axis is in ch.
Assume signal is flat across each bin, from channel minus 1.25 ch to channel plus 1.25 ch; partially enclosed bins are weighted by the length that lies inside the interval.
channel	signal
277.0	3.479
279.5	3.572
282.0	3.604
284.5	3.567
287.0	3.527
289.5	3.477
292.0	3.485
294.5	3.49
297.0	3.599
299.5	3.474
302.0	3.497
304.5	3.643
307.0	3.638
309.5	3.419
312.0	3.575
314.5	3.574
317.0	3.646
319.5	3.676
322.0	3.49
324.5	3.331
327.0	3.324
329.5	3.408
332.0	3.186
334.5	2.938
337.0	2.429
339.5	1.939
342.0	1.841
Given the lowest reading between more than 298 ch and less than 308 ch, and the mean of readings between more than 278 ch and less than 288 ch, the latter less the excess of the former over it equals 3.7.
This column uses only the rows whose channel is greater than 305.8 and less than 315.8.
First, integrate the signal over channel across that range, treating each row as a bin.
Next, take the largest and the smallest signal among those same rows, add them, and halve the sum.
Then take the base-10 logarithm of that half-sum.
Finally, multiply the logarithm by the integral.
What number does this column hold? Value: 19.4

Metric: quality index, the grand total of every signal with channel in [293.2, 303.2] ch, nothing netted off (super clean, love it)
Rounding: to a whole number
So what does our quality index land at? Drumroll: 14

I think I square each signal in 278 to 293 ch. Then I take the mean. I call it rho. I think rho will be 12.5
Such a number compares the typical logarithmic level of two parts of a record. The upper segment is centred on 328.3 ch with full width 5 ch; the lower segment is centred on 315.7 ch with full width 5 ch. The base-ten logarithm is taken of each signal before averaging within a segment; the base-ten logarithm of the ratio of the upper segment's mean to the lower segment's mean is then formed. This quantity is -0.024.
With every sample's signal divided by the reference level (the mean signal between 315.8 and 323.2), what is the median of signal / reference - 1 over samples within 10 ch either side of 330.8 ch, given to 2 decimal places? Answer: -0.10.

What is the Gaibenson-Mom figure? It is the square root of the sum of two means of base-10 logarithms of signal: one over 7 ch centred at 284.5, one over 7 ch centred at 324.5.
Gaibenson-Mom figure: 1.04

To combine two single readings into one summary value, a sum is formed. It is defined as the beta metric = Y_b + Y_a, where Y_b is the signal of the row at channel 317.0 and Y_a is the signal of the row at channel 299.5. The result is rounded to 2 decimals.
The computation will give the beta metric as 7.12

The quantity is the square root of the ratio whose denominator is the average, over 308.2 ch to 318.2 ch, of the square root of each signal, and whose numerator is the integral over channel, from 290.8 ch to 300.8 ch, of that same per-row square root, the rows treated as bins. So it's 3.15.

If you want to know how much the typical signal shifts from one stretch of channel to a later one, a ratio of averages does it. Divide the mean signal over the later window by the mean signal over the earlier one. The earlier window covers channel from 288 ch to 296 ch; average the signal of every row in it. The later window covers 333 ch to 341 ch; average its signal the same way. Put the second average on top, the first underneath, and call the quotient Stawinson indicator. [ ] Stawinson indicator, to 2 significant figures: 0.70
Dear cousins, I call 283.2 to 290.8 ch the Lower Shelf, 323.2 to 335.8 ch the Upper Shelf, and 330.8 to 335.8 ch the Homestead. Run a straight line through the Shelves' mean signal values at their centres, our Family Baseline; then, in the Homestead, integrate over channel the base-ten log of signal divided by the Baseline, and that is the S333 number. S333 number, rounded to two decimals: -0.11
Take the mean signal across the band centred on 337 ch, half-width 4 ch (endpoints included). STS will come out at 2.44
